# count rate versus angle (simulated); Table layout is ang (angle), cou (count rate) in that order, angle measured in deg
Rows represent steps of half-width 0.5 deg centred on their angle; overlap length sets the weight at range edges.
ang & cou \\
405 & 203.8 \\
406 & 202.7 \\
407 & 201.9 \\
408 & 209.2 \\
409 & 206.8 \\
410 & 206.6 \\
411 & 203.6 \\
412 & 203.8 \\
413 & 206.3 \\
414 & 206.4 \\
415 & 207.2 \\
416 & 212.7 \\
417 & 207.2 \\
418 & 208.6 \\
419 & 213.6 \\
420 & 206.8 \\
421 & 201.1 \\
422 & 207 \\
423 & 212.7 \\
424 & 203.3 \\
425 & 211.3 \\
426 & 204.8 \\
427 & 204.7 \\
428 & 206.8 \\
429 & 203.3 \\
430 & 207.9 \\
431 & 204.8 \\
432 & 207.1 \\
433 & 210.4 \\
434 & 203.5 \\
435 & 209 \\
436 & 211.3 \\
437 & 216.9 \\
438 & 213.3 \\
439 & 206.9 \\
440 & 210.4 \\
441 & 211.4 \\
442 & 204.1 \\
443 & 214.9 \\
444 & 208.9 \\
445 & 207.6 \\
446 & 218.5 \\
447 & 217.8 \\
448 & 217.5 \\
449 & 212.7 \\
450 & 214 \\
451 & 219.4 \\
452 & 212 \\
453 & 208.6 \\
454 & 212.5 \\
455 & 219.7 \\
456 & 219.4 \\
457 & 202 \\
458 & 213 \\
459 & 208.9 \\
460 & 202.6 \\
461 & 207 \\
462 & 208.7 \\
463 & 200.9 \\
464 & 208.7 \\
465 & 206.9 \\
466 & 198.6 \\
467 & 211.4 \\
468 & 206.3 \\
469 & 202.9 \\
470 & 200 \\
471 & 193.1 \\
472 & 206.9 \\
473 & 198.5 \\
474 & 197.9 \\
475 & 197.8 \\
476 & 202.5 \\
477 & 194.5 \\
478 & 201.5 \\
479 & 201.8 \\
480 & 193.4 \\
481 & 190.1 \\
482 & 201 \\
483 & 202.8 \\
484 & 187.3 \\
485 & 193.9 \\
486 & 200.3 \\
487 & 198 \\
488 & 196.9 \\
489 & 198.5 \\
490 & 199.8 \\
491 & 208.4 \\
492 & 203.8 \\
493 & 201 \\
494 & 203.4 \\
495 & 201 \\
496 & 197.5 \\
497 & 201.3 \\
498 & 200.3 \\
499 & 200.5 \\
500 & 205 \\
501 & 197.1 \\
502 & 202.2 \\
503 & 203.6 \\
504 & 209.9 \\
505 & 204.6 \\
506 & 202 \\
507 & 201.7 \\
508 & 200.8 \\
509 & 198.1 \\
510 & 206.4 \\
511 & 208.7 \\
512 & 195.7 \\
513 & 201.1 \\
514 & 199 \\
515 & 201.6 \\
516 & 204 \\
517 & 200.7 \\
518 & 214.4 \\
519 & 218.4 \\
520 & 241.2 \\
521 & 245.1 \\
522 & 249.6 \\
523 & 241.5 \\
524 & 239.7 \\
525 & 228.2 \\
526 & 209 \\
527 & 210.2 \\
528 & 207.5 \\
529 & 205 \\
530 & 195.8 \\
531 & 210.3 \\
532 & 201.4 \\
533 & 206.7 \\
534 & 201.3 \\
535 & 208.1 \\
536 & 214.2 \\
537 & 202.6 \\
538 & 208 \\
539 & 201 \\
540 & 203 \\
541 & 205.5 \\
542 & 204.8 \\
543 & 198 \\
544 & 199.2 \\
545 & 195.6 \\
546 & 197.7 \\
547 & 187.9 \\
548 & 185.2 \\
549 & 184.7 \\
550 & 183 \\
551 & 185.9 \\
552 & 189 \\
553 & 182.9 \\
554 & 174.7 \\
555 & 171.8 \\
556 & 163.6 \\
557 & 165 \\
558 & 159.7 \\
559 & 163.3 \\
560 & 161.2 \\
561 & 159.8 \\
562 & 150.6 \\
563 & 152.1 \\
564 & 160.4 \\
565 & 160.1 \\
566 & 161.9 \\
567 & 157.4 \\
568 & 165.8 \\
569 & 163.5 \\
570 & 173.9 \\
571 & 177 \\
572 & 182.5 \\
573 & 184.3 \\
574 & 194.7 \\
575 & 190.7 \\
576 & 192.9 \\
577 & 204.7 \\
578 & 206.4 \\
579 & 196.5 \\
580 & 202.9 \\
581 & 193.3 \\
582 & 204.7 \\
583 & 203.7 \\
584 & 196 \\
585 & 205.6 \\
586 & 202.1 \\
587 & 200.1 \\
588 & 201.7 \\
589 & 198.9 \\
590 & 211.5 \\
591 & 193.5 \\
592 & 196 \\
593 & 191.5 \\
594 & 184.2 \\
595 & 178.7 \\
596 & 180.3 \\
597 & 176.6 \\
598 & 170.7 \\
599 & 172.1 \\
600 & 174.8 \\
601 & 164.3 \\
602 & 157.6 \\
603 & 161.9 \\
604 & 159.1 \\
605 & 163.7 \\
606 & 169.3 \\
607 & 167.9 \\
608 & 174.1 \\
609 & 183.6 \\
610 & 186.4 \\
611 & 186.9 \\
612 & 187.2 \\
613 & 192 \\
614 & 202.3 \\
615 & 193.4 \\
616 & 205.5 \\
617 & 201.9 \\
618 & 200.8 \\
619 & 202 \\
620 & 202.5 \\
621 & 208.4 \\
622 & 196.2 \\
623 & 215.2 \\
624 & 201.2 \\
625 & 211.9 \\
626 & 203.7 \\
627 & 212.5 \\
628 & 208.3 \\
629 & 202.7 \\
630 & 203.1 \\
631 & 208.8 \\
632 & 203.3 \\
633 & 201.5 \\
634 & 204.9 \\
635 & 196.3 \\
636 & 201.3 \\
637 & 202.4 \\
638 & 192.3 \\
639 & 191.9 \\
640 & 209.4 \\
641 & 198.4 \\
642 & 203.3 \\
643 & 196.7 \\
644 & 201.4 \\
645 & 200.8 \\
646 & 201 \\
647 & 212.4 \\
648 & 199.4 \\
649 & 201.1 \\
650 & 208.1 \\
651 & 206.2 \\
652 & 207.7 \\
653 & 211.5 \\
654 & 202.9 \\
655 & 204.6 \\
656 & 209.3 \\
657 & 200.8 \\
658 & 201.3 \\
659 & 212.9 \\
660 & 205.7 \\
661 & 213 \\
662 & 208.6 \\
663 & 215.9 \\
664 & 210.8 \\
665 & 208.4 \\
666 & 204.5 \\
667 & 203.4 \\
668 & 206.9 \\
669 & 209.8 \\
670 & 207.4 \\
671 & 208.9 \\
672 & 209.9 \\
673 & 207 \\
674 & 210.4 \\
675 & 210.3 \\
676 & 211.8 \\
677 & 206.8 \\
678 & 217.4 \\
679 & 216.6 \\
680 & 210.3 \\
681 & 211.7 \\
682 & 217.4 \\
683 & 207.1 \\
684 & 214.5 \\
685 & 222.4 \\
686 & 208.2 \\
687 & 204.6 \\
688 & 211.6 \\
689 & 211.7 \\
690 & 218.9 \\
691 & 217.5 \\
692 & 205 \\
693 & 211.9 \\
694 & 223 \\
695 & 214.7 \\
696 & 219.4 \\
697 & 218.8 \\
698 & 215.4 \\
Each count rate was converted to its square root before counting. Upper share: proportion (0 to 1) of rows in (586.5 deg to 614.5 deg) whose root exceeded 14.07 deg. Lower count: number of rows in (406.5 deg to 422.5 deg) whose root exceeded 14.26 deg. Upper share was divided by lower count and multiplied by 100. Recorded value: 1.3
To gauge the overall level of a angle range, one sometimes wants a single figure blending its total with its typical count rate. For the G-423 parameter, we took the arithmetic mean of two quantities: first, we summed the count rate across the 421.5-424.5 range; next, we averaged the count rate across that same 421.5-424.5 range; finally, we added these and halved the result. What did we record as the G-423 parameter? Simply 415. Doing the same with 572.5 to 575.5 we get 380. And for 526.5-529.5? 415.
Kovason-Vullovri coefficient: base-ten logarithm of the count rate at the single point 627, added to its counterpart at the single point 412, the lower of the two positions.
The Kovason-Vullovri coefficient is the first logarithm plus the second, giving 4.64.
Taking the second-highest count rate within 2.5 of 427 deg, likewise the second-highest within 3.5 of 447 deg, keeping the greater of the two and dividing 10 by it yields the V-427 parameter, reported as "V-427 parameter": 0.0459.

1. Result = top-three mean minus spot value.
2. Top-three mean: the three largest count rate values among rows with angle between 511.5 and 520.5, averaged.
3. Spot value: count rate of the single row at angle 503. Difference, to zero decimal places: 21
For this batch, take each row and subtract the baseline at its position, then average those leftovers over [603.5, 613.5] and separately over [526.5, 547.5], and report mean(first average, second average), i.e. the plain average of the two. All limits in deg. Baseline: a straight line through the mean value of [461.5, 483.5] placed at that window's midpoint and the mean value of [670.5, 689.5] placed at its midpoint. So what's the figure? -16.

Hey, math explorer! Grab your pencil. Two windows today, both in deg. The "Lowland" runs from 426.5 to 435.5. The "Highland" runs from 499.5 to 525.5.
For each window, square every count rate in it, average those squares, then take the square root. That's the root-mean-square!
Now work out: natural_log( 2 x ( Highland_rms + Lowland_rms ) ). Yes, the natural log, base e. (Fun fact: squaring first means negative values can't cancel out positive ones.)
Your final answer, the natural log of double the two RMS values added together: 6.73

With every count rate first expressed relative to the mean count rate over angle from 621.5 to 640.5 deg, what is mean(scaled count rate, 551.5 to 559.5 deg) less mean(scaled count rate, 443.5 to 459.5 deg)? -0.21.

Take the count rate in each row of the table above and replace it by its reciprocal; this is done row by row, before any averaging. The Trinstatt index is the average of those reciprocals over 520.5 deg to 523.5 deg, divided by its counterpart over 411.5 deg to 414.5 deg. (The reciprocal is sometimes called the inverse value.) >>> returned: 0.84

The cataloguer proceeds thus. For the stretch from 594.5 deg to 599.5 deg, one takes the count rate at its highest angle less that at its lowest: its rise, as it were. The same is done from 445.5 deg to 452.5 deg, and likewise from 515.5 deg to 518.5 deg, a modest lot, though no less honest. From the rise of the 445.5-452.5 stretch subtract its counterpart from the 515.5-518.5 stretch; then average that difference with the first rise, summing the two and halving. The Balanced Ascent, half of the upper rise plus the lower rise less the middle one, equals -12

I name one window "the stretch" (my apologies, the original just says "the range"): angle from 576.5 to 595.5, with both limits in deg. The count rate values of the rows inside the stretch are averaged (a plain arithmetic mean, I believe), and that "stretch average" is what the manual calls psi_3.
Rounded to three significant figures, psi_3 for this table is 199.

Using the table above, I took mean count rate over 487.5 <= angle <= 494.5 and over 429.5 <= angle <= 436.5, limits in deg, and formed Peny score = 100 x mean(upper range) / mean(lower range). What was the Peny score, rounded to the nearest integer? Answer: 97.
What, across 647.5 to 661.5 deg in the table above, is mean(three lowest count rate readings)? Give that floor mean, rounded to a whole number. 200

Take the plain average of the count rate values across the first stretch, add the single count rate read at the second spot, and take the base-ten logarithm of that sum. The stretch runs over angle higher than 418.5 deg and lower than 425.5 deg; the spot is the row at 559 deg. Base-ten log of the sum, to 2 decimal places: 2.57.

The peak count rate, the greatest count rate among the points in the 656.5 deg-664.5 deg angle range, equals 215.9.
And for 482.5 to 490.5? 202.8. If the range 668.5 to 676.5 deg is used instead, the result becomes 211.8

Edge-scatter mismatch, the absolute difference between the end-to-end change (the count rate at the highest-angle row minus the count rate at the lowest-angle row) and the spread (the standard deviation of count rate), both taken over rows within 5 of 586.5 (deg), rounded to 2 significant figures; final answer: 16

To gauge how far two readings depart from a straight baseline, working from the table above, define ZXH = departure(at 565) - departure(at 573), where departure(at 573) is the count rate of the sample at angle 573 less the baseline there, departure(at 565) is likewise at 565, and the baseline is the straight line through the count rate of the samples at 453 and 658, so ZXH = -24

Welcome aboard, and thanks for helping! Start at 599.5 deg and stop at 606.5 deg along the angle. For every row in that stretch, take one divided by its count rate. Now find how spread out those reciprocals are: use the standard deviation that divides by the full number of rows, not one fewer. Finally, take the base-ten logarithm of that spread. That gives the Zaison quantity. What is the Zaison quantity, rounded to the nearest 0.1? -3.7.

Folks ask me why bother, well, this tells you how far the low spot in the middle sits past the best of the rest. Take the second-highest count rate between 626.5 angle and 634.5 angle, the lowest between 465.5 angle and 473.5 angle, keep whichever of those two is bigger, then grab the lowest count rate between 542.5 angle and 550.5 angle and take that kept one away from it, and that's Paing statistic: -26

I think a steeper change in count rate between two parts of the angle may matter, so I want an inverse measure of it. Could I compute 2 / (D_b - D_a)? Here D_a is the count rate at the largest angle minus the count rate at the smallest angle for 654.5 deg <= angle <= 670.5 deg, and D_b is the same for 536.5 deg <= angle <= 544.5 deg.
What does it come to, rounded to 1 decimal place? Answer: -0.3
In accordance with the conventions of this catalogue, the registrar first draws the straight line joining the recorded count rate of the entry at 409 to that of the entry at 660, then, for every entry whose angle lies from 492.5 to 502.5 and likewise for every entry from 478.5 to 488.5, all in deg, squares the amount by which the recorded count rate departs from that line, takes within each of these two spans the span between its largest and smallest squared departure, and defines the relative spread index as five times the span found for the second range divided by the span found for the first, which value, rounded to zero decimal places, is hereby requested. 21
